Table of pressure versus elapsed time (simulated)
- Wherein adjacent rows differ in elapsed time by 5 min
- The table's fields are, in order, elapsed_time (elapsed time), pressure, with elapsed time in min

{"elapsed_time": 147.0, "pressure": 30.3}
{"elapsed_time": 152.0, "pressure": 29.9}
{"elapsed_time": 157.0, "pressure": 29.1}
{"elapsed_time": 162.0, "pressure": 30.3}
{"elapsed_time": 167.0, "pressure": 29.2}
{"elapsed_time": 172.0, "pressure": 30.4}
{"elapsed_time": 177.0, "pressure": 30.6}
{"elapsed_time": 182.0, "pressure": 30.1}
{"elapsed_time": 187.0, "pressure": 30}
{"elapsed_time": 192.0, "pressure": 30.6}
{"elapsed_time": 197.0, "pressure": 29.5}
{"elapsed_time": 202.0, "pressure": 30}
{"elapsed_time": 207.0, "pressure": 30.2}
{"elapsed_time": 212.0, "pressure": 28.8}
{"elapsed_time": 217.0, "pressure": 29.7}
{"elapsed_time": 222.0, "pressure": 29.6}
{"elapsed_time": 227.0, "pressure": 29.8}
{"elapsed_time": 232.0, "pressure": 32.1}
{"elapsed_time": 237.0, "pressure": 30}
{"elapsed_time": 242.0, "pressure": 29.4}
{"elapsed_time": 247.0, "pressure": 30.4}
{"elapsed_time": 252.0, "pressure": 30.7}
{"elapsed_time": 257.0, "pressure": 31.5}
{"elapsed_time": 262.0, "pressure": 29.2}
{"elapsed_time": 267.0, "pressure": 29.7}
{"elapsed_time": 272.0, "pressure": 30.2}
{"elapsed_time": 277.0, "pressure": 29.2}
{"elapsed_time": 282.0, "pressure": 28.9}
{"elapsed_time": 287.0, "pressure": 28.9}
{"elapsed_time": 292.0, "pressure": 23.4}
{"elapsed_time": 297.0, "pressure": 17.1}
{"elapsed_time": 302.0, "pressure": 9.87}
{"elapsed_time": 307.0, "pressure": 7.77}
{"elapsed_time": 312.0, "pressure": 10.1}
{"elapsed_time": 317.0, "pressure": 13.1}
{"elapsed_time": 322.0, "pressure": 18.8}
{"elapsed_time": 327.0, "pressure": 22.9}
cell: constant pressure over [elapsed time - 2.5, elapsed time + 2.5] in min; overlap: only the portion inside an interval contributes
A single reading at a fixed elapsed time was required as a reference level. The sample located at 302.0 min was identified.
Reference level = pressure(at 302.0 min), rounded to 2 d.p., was 9.87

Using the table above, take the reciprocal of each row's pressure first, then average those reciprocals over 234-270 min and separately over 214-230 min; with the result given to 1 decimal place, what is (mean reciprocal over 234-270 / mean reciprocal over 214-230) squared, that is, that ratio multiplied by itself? 1.0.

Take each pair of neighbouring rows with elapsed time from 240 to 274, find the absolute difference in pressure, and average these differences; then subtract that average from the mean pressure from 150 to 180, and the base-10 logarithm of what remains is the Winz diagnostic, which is 1.46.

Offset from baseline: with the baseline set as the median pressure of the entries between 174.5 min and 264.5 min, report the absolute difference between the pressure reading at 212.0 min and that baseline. 1.2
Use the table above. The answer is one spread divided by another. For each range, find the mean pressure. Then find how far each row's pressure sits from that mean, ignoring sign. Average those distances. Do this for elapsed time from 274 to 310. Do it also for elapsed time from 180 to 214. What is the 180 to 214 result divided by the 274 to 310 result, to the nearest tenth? 0.1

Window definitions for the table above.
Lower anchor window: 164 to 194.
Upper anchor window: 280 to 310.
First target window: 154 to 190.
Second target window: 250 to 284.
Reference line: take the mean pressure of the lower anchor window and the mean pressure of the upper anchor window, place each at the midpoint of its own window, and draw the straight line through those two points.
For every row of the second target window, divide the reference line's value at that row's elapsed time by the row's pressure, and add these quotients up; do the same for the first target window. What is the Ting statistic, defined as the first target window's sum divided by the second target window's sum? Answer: 1.4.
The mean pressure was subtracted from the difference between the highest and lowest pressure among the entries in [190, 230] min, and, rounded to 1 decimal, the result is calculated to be -28.0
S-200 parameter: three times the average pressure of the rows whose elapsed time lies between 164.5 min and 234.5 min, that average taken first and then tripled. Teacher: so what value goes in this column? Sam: 90.13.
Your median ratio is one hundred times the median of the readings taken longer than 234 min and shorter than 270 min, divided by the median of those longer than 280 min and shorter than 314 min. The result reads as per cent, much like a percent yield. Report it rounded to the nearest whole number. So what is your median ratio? 175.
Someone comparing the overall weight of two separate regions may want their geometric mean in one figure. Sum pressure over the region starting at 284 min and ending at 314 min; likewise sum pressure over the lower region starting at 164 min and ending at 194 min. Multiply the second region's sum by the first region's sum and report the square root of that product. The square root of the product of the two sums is 133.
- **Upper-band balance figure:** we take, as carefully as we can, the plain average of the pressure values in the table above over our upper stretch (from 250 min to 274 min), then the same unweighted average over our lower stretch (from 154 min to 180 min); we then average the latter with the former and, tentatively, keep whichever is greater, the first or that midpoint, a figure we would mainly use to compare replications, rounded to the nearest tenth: 30.3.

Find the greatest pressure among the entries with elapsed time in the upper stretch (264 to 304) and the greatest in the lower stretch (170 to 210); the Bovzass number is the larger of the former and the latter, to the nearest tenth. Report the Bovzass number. 30.6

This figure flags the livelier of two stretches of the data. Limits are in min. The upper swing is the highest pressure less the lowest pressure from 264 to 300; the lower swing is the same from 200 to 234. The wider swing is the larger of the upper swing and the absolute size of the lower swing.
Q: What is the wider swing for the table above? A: 13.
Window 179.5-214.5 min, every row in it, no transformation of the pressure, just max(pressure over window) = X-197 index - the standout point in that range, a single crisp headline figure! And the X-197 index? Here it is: 30.6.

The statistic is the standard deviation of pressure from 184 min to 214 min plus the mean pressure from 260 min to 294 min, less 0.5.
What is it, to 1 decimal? 28.6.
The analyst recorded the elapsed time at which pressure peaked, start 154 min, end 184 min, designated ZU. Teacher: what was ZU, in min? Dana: 177.0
